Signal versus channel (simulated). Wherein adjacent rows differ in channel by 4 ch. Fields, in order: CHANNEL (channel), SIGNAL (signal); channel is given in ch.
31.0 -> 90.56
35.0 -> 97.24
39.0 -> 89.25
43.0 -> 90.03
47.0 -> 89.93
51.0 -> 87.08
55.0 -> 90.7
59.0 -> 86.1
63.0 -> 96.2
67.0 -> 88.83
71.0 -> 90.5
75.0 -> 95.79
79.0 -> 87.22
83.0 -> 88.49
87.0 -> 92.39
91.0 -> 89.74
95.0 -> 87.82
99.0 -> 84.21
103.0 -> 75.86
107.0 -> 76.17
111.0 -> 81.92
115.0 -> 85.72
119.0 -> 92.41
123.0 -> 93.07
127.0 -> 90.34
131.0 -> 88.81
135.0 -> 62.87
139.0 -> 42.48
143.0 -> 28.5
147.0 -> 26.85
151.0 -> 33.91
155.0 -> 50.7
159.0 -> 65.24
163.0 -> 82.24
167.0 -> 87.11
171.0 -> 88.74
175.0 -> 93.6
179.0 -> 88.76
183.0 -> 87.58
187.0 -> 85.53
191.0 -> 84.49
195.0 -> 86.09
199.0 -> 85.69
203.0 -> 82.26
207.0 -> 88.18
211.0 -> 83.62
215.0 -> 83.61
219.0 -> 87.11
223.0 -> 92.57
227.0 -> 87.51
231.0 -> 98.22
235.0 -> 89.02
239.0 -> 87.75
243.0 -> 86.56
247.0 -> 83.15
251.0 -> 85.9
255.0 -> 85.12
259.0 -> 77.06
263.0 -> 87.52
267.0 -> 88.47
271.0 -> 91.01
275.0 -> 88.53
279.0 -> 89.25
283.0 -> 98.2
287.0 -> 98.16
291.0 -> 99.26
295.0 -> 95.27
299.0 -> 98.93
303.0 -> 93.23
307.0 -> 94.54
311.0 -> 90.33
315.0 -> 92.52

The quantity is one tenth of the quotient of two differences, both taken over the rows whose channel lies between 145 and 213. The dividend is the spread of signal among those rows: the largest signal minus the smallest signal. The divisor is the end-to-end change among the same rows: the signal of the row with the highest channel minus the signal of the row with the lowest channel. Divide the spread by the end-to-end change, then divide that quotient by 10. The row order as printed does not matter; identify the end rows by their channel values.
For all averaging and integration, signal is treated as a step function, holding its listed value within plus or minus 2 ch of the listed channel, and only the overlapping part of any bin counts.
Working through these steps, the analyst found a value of 0.1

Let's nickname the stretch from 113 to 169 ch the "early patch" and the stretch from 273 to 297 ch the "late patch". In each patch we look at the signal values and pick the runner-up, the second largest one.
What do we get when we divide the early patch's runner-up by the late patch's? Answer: 0.94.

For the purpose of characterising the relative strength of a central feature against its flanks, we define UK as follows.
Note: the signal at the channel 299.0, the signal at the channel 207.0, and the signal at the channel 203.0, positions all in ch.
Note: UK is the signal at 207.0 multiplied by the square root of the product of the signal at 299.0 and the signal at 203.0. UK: 7955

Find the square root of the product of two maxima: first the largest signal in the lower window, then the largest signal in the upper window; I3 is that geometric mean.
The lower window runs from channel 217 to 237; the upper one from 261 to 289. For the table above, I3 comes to 98.2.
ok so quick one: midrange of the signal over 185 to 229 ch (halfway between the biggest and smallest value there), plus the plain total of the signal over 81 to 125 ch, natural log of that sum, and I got 6.94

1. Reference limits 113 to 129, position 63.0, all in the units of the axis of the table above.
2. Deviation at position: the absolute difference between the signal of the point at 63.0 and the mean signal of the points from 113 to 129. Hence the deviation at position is 5.8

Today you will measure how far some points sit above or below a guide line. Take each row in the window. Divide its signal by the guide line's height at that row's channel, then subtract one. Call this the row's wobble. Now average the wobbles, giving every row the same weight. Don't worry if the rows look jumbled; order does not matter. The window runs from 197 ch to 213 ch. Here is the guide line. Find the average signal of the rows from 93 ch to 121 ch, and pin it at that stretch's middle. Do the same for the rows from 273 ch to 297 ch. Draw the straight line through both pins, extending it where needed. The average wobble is -0.05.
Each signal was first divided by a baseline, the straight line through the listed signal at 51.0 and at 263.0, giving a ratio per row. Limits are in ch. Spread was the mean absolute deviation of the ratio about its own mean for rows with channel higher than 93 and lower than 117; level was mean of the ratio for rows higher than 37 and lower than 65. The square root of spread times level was 0.22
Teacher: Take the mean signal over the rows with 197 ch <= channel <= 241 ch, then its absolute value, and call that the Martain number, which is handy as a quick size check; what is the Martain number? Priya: 88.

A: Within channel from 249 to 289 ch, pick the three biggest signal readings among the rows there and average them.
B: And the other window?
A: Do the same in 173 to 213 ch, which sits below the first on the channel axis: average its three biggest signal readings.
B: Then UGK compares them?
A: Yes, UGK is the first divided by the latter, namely 1.06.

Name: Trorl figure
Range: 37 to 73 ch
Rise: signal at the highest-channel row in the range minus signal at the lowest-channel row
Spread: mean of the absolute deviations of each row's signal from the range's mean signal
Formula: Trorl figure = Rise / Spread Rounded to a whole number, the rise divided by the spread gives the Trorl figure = 1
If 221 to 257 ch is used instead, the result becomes -2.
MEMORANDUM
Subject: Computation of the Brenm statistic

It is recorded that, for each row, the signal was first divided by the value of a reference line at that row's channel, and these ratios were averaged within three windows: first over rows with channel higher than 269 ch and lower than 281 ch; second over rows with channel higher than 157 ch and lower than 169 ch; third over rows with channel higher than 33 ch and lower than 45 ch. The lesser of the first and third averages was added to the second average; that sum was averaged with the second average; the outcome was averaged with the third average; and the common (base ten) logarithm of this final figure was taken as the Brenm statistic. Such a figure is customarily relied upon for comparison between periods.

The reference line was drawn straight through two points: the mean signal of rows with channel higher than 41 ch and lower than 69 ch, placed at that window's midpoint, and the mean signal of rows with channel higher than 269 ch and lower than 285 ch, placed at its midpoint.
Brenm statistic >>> 0.075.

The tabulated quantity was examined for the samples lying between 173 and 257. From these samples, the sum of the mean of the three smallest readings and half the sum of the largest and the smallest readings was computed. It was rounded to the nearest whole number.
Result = 173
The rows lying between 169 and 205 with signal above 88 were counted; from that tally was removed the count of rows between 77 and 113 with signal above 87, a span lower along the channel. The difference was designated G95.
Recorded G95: -2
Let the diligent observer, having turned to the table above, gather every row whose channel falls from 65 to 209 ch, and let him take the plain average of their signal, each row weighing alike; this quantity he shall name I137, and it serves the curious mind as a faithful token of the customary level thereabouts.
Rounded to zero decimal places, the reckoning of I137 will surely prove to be 79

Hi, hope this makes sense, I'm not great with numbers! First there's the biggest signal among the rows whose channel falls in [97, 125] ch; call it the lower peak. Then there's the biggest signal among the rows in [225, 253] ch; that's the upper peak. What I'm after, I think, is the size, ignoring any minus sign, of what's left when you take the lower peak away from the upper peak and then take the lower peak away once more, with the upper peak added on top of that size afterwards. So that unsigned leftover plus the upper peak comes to 186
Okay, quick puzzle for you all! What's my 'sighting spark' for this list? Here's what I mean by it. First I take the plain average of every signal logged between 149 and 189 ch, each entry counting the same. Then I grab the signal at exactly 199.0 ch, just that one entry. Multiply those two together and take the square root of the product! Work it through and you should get 81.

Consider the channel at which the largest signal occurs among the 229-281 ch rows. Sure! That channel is 231.0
